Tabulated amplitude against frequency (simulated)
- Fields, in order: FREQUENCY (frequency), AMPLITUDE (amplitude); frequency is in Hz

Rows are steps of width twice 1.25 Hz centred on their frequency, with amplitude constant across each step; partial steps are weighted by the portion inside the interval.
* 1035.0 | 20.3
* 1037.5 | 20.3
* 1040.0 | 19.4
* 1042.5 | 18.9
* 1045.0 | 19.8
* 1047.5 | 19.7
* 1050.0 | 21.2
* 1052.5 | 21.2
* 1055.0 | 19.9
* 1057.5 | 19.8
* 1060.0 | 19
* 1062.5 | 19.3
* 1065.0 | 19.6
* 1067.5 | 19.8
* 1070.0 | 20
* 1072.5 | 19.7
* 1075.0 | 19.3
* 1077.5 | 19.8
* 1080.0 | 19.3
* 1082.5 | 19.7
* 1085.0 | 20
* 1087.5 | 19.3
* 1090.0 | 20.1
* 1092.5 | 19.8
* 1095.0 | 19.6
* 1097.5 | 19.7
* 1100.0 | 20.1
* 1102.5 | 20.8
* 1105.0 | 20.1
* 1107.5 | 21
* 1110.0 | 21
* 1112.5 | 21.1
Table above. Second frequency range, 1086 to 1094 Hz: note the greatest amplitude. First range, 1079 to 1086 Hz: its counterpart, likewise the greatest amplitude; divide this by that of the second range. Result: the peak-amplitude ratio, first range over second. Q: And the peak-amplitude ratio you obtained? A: 1.00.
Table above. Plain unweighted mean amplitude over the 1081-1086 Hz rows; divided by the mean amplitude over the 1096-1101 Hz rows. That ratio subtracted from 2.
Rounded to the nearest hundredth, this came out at 1.00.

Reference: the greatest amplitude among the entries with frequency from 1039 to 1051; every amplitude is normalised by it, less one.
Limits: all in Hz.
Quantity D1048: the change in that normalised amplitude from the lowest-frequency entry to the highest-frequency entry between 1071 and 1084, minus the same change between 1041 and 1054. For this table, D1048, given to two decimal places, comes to -0.11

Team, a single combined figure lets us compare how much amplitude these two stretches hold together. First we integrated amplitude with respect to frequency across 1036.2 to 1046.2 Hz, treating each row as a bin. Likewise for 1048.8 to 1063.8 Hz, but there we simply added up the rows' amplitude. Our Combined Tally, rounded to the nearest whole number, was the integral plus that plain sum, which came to 316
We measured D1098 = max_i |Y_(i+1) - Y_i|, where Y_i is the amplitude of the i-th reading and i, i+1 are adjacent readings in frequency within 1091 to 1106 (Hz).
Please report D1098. 0.70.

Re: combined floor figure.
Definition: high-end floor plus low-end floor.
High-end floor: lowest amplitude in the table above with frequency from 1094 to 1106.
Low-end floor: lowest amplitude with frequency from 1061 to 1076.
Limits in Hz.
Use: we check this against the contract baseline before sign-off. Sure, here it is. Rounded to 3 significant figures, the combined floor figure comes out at 38.9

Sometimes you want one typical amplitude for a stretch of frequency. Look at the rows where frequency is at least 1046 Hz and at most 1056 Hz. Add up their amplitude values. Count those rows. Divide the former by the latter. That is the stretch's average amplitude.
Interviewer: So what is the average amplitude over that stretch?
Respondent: 20.50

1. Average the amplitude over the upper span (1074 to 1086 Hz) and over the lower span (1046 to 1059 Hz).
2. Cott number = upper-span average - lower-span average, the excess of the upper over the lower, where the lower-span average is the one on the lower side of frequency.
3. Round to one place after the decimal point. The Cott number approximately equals -0.7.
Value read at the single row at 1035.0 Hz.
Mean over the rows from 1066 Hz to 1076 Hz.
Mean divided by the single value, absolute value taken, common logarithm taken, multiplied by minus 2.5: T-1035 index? 0.03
